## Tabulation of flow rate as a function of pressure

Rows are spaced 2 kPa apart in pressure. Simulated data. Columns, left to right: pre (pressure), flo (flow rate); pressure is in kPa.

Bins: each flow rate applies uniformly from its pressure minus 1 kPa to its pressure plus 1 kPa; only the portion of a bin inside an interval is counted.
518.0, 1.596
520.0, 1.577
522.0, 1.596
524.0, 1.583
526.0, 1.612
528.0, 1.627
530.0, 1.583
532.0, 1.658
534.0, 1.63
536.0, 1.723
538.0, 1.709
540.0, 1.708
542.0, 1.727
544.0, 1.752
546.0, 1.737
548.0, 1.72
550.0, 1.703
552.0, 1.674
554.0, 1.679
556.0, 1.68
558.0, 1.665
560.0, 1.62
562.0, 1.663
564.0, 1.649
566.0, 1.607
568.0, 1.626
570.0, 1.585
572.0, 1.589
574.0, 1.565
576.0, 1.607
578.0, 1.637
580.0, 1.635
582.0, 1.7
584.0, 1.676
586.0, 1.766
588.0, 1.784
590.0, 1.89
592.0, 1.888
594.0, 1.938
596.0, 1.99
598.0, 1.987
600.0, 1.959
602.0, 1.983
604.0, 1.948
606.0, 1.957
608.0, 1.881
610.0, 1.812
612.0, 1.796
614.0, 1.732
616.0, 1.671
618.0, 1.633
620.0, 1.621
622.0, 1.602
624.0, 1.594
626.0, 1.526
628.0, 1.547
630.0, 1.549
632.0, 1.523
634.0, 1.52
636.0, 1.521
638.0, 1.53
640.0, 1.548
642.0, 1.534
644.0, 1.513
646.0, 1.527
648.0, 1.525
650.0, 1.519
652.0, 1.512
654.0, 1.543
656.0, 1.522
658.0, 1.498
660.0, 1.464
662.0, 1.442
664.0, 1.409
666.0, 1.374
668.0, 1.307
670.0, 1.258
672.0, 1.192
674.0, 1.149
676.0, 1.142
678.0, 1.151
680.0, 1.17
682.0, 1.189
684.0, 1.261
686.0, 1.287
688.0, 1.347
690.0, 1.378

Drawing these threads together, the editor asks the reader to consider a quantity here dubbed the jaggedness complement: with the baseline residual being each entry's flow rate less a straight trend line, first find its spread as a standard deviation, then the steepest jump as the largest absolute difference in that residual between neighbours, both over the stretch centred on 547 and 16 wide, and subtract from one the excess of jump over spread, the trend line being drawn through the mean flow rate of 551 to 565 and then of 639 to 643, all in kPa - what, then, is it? 0.99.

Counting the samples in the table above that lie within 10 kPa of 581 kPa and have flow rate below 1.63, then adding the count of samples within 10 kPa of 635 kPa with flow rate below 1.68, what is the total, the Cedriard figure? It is 13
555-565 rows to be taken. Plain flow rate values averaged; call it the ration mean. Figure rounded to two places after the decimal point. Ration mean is 1.66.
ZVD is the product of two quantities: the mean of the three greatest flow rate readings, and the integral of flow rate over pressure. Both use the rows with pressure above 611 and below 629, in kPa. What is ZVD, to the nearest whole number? 51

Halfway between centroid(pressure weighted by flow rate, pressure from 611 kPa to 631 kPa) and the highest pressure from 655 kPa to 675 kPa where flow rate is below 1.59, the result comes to 647.4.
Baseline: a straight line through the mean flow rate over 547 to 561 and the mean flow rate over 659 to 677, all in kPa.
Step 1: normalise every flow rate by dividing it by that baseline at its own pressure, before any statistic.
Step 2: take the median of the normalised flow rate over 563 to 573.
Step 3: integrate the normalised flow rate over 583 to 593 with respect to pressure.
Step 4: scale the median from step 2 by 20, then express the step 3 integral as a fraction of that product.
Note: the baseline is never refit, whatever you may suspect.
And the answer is 0.59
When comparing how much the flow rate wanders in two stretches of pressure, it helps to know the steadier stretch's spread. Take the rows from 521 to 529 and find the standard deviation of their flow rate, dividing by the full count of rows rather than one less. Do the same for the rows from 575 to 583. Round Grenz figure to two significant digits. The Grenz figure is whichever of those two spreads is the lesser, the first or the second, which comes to 0.017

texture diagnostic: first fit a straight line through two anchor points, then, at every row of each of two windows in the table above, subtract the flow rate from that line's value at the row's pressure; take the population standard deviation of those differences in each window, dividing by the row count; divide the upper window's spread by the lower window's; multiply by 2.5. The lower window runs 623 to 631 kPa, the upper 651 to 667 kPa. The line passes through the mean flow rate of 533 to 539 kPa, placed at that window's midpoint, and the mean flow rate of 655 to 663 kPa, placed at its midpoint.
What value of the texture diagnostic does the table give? 5.2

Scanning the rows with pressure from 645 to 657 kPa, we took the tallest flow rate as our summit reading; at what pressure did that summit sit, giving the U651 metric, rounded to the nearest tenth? 654.0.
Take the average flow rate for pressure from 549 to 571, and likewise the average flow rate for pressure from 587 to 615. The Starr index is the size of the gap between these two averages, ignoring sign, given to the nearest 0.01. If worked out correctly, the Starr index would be 0.25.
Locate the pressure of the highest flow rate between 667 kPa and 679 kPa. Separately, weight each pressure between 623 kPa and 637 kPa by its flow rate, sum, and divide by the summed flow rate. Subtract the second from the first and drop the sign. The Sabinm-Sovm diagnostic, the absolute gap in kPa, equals 38.0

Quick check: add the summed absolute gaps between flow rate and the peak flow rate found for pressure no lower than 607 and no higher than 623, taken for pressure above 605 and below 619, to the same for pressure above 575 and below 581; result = 1.60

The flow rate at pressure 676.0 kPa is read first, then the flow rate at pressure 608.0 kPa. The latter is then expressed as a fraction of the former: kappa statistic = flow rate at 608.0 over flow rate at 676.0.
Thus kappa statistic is 1.65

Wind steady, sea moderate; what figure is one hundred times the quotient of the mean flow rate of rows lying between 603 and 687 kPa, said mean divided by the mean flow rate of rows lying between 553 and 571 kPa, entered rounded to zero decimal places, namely 91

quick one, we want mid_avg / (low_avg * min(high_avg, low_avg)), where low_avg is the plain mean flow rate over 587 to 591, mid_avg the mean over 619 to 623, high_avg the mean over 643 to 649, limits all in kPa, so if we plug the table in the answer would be 0.58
